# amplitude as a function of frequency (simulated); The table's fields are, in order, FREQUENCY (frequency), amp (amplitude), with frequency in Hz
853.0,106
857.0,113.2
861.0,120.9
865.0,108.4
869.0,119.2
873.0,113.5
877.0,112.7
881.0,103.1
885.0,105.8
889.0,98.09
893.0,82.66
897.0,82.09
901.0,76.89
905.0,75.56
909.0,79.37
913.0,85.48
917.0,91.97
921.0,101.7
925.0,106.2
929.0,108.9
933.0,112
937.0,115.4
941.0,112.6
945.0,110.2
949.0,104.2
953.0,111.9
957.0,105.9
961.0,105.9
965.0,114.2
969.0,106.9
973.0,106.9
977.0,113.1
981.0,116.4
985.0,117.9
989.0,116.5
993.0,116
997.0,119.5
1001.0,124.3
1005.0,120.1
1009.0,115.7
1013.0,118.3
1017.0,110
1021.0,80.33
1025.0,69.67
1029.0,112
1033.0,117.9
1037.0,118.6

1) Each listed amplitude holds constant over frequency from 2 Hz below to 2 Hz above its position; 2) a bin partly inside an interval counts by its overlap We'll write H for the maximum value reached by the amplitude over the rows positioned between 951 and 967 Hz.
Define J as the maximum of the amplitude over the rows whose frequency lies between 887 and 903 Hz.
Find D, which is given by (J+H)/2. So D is 106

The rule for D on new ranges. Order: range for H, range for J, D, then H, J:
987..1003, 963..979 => 119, 124.3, 114.2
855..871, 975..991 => 119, 120.9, 117.9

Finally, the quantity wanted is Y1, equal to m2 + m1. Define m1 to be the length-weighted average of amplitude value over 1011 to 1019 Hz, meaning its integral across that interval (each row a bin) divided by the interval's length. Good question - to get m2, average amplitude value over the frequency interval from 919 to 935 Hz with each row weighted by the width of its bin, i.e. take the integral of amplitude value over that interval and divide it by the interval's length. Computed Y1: 221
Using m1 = 114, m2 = 107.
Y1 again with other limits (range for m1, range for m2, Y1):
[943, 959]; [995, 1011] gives 228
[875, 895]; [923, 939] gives 211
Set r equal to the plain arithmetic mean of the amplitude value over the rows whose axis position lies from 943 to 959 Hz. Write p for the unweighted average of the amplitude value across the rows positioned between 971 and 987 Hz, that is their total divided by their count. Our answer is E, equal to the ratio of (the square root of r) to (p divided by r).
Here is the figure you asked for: 9.9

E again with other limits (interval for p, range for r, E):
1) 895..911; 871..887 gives 14.5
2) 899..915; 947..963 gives 13.9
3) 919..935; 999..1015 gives 12.2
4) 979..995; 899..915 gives 6.1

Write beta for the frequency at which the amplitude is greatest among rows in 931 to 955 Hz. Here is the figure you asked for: 937.0 Hz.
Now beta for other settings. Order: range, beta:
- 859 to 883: 861.0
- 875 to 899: 877.0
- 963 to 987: 985.0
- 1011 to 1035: 1013.0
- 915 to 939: 937.0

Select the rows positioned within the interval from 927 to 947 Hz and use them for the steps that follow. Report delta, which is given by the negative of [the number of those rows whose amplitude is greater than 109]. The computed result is -4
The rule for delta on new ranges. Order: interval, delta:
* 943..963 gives -2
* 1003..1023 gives -4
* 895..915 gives 0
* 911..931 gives 0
